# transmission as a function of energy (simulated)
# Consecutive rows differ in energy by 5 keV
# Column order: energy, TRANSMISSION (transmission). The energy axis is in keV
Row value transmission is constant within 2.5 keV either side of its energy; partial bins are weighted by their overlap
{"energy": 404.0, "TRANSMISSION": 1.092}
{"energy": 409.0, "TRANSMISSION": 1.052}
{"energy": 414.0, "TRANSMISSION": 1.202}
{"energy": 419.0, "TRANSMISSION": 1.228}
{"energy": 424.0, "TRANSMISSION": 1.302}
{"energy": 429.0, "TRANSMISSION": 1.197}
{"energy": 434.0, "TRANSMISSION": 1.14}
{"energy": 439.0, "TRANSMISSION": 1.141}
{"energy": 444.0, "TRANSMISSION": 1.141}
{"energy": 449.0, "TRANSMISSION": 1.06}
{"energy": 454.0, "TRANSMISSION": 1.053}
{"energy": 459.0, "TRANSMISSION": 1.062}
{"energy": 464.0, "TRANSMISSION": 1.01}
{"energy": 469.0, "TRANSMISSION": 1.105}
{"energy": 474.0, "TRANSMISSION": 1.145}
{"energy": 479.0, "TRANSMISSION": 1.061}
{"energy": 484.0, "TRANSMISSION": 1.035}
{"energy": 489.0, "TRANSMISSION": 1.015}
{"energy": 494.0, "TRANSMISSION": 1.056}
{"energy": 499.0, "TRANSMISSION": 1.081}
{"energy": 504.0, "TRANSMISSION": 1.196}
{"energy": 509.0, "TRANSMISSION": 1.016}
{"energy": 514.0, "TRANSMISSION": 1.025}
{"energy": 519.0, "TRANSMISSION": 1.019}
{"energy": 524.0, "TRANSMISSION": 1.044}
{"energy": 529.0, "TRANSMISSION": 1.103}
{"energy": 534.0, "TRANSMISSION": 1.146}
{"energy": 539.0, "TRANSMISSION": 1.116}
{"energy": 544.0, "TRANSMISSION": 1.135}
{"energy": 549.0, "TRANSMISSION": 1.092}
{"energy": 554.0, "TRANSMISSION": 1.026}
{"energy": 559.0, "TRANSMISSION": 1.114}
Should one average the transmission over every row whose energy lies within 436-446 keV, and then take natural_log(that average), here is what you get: 0.13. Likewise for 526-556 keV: 0.10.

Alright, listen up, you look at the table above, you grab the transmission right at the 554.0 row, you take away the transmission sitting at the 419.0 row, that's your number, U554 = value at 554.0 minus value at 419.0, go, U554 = -0.20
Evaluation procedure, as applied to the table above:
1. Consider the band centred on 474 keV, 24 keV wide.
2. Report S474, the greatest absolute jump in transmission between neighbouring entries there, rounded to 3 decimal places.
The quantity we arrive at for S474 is 0.095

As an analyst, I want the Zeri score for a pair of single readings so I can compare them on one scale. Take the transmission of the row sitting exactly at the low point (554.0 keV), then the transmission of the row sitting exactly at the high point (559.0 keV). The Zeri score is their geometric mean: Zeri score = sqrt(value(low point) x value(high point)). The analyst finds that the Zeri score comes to 1.07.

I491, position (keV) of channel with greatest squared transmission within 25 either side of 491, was 504.0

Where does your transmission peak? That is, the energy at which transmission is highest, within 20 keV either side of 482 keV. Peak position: 474.0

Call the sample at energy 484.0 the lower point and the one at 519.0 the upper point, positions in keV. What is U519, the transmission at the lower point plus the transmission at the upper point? 2.05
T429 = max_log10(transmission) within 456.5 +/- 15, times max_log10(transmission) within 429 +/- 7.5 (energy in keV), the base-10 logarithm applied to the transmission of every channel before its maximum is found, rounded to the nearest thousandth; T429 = 0.007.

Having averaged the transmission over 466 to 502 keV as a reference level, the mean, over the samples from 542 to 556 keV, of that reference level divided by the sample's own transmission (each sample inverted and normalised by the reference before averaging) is 0.99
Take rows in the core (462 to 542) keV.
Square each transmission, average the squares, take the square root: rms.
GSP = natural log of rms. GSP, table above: 0.072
